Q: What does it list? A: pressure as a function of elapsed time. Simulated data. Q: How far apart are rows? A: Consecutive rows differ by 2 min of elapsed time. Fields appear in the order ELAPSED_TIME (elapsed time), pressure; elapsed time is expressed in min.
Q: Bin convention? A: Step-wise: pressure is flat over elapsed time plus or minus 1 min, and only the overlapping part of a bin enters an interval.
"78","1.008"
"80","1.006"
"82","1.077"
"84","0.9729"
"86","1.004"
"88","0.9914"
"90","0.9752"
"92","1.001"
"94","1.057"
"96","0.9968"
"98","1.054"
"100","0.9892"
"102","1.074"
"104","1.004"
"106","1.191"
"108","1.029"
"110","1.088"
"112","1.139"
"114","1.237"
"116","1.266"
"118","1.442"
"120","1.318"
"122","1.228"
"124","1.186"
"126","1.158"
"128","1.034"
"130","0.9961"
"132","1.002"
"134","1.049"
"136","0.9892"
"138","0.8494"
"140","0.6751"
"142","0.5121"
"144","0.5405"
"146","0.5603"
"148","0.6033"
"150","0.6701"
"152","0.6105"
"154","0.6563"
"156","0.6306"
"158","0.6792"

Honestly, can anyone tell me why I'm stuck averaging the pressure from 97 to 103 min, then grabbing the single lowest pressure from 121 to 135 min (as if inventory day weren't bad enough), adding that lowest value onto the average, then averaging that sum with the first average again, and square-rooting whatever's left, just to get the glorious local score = 1.24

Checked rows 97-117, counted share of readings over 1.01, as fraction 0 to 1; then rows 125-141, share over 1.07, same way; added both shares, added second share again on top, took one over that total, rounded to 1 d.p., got 1.0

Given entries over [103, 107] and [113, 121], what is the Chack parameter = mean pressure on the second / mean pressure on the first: 1.2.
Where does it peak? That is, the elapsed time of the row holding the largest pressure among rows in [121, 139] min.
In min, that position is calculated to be 122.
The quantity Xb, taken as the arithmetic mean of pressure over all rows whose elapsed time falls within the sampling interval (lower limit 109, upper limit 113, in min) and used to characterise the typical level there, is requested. 1.1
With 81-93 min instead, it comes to 1.0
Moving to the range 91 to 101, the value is 1.0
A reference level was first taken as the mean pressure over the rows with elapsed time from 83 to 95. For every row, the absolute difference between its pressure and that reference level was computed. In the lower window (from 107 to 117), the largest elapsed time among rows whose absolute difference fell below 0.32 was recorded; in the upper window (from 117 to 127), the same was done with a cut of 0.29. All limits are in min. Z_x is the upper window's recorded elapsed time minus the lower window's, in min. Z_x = 10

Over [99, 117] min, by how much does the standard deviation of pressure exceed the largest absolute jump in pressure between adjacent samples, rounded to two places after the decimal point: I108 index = -0.09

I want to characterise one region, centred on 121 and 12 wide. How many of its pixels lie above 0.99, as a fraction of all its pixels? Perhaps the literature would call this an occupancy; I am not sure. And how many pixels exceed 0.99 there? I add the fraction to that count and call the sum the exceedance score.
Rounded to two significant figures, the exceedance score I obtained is 7.0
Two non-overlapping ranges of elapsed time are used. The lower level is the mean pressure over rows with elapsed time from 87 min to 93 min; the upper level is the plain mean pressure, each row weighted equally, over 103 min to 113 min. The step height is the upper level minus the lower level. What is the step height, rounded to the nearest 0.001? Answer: 0.101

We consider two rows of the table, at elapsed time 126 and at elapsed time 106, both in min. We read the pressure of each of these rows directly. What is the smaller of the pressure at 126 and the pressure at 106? 1.16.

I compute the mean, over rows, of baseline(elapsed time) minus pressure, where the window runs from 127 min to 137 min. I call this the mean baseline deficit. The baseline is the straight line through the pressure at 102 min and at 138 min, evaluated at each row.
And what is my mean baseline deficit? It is -0.13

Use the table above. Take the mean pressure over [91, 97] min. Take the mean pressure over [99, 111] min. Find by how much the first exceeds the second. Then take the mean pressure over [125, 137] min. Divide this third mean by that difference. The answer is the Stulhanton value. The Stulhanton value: -23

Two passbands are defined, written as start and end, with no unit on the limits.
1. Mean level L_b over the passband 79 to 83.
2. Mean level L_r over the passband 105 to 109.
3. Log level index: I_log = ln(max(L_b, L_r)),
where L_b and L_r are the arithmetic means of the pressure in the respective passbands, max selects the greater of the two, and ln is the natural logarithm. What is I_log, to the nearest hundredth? 0.10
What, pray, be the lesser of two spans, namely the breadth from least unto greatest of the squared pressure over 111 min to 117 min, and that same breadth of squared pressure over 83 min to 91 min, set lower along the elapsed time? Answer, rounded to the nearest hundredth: 0.06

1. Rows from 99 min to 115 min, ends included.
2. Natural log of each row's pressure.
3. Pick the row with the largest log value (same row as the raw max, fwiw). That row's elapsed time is 114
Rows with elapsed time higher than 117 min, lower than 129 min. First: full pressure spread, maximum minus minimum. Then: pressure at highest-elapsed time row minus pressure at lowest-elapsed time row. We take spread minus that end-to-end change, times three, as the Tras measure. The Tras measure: 2.45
